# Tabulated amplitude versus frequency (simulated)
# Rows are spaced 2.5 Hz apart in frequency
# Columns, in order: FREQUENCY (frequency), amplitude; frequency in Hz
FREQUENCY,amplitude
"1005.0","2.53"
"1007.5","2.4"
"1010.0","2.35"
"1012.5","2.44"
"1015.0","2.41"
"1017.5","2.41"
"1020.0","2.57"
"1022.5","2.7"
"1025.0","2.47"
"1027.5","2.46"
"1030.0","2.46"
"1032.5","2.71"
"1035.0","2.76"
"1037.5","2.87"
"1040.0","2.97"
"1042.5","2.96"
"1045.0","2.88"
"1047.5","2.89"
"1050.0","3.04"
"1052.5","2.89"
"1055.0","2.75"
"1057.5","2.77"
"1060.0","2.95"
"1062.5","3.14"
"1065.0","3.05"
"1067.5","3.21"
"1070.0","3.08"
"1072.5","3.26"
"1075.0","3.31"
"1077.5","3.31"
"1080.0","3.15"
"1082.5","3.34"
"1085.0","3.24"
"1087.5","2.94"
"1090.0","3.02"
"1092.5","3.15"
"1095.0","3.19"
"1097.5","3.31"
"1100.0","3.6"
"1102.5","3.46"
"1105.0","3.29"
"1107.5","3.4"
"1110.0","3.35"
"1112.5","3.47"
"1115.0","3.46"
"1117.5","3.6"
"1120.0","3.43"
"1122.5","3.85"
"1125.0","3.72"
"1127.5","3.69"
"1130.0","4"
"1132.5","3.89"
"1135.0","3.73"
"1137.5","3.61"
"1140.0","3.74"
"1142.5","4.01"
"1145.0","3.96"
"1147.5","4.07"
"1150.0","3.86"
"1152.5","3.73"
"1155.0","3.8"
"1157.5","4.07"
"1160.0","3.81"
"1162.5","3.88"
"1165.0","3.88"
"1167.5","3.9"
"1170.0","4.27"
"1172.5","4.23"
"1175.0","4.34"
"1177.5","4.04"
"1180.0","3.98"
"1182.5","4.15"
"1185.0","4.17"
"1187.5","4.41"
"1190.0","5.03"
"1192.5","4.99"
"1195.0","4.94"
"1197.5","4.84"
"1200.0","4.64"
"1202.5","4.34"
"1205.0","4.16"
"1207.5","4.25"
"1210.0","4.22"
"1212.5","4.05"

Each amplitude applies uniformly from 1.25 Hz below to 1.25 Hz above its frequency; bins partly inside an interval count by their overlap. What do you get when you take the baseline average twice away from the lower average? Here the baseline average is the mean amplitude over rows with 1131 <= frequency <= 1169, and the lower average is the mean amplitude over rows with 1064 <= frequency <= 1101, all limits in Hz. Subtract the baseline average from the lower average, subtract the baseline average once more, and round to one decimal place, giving -4.5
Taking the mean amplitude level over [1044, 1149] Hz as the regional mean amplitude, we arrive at 3.4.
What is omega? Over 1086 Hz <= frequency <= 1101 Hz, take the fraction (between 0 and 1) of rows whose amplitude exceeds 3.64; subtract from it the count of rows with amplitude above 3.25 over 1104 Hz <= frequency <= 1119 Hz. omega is -6.0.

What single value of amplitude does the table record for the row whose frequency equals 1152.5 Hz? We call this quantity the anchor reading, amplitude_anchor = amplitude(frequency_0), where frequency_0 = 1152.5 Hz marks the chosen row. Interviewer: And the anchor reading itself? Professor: 3.73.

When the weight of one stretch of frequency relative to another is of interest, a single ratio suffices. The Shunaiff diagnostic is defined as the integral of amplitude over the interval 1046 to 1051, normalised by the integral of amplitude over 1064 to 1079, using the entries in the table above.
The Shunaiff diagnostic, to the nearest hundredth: 0.31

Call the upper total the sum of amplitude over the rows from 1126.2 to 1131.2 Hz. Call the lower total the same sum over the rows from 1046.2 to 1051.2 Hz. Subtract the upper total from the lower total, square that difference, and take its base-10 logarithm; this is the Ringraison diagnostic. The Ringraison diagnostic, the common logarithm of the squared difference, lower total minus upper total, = 0.49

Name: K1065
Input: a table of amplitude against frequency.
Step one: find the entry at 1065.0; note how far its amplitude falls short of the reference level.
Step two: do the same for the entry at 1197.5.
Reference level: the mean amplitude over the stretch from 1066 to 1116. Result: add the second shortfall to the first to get -1.3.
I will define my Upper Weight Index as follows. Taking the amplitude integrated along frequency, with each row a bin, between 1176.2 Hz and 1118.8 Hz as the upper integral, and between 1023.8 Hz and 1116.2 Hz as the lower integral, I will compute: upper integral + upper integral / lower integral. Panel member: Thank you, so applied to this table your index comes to 224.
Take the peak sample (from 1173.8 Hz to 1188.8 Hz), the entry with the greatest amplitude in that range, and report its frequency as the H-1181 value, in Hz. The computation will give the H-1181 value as 1187.5 Hz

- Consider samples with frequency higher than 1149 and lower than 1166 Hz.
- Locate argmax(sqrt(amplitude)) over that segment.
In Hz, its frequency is 1157.5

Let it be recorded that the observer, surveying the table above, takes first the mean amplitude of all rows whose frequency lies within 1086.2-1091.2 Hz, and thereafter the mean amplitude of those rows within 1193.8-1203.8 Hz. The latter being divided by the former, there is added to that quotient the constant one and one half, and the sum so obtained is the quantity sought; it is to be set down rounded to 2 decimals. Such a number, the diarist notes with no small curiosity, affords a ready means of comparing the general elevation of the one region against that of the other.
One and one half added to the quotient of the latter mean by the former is 3.07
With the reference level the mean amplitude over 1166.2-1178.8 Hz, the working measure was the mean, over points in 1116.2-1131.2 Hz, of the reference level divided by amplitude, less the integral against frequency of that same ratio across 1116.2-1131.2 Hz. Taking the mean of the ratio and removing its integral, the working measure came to -15.7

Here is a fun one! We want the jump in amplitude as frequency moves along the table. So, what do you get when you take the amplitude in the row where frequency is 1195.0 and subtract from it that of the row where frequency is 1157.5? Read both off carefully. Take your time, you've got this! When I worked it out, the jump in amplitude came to 0.87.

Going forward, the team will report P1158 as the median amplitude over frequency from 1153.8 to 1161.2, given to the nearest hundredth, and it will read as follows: 3.81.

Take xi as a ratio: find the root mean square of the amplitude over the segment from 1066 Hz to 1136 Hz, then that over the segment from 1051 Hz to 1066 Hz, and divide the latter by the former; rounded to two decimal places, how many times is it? 0.86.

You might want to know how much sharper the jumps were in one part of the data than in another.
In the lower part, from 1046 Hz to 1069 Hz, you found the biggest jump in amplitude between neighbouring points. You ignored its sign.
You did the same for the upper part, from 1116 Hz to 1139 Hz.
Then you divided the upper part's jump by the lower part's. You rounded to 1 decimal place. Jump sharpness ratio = 2.2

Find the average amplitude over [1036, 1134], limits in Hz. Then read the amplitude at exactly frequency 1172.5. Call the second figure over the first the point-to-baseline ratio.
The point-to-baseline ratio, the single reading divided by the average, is 1.30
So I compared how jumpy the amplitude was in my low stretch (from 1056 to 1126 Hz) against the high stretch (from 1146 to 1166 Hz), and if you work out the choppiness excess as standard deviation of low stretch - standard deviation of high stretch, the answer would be 0.12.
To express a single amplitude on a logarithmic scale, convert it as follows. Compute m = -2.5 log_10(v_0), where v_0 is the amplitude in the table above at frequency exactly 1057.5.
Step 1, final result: -1.1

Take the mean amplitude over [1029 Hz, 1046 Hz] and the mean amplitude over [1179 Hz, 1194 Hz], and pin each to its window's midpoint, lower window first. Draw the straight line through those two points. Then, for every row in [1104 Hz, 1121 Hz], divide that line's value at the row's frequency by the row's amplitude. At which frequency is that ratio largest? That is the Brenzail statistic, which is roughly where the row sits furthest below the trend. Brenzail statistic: 1120.0 Hz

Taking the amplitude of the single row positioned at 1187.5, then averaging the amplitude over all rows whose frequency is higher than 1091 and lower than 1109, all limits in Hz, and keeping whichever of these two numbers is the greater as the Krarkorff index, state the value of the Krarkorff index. 4.4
